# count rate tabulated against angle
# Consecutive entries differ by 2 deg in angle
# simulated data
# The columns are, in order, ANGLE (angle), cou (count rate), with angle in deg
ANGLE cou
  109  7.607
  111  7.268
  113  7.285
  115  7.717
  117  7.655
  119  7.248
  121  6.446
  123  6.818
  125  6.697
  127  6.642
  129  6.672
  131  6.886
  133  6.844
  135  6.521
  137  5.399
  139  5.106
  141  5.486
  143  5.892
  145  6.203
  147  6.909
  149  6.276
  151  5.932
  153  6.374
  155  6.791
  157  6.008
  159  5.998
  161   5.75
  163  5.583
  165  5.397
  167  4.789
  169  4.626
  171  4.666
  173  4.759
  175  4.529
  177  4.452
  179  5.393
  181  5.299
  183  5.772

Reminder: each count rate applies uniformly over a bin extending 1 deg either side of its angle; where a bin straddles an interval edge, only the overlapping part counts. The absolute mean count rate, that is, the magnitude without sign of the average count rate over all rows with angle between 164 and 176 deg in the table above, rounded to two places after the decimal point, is 4.79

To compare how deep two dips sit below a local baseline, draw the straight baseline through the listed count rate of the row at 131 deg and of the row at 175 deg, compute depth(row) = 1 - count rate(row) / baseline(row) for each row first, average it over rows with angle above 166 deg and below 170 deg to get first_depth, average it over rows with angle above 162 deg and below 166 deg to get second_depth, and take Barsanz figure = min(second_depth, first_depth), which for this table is -0.073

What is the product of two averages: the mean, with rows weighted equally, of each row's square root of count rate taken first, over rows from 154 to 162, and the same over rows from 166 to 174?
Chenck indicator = 5.37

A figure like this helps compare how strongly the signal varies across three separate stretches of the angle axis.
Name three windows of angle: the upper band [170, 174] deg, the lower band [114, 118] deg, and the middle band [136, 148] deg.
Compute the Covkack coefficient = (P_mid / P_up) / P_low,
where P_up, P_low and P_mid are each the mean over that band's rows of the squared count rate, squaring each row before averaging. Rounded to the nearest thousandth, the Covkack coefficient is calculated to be 0.026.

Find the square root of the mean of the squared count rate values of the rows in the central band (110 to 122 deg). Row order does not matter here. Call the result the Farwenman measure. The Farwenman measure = 7.3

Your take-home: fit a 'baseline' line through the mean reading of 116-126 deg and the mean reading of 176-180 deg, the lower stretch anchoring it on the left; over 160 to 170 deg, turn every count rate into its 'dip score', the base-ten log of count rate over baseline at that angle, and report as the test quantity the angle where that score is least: 169 deg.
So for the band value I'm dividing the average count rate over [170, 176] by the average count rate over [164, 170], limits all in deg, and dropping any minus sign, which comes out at 0.94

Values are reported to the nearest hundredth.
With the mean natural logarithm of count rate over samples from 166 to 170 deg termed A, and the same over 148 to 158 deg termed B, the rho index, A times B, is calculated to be 2.84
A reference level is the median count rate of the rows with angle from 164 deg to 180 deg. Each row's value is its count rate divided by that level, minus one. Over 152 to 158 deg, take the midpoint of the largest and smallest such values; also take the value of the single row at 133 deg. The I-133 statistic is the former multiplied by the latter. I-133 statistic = 0.162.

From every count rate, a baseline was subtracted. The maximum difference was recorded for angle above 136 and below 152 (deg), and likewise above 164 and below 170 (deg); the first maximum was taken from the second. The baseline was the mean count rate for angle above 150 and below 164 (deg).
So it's -1.5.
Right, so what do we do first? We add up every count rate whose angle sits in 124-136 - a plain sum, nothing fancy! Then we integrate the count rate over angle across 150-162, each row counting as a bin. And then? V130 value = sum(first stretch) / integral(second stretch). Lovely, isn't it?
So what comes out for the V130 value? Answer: 0.55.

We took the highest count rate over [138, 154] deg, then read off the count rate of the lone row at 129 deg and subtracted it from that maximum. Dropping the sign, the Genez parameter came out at 0.24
